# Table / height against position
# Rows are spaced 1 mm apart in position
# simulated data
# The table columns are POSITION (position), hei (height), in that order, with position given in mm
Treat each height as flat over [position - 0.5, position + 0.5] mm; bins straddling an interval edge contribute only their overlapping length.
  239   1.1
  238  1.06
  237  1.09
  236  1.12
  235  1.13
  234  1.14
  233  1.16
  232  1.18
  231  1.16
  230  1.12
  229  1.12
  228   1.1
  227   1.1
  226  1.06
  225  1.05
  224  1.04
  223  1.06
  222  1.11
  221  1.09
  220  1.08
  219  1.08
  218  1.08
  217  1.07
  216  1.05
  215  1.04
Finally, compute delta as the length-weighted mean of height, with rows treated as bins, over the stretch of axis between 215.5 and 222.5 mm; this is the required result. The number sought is 1.08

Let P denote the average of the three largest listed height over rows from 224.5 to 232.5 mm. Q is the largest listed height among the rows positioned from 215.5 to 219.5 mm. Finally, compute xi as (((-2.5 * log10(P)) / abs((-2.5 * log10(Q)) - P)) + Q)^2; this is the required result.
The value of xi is 0.91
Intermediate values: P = 1.15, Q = 1.08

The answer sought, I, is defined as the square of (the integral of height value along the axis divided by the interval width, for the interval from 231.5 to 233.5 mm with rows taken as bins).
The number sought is 1.37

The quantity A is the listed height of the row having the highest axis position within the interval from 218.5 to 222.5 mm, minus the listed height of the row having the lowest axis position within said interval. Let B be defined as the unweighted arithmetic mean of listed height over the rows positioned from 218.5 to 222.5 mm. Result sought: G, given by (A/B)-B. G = -1.06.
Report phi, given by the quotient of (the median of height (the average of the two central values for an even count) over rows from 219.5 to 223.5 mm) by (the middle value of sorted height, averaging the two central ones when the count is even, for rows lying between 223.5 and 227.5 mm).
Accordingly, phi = 1.03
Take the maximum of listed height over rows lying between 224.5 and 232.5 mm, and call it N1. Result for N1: 1.18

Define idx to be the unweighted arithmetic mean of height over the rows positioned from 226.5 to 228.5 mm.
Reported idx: 1.10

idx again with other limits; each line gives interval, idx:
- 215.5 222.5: 1.08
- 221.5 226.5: 1.06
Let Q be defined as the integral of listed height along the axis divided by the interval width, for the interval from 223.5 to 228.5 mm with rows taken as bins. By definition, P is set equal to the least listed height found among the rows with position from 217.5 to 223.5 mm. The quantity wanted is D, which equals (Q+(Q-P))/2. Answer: 0.54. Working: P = 1.06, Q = 1.07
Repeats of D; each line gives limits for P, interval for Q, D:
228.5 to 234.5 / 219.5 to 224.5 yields 0.52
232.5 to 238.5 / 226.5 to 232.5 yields 0.60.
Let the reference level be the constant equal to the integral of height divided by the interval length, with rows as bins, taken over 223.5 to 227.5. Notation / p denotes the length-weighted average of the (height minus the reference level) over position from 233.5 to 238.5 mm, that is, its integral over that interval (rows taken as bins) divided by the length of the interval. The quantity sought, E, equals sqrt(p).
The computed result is 0.21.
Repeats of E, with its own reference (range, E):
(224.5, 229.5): 0.15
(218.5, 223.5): 0.15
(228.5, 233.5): 0.29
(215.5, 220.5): 0.10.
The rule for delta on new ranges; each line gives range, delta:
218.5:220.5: 1.08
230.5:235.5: 1.15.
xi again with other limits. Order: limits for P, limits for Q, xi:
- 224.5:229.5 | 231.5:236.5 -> 1.20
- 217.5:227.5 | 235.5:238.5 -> 1.07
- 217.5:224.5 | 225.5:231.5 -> 1.17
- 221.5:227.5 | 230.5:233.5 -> 1.22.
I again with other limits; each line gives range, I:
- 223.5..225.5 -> 1.09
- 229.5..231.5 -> 1.30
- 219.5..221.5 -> 1.18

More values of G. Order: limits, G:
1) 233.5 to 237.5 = -1.16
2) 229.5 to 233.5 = -1.12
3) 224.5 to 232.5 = -0.99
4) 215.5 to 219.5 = -1.04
